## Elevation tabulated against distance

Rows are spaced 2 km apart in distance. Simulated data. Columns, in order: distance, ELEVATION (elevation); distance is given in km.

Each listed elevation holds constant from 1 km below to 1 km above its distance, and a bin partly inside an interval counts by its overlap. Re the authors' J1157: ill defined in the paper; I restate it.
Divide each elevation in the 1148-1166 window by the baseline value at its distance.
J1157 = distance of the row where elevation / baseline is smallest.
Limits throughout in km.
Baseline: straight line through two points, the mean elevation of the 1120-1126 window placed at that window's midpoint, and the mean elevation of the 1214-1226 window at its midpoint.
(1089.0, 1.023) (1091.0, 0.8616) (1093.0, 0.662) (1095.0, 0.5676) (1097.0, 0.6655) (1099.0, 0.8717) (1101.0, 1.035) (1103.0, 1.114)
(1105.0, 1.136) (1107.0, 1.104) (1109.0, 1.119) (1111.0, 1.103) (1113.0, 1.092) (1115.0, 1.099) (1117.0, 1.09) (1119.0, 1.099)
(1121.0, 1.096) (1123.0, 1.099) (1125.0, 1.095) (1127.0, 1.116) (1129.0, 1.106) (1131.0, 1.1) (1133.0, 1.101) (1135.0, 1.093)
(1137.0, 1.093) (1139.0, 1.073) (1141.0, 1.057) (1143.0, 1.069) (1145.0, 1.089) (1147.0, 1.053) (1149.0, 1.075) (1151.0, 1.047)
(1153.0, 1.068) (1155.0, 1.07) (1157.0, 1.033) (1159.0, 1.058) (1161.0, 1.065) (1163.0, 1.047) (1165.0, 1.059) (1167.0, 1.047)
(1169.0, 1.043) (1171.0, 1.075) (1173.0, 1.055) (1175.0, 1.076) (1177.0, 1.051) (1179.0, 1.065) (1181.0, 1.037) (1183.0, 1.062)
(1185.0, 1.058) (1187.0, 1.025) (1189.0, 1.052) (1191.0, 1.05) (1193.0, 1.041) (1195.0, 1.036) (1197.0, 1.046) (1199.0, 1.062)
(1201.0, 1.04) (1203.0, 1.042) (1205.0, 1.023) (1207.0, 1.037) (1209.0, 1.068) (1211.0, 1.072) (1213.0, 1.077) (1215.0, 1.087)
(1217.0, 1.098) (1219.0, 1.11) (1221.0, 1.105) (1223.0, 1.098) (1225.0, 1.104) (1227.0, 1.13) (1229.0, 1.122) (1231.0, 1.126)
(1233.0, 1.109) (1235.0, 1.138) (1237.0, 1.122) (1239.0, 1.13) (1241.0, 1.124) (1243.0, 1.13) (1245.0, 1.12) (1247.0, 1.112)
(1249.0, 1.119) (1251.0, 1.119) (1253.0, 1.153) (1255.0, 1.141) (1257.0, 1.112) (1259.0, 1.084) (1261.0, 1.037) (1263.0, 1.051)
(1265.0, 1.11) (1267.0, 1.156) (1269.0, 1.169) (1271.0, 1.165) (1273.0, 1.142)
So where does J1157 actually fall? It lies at 1157.0 km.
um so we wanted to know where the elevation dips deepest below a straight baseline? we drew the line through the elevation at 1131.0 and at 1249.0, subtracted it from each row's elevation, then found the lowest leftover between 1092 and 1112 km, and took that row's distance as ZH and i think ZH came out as 1095.0 km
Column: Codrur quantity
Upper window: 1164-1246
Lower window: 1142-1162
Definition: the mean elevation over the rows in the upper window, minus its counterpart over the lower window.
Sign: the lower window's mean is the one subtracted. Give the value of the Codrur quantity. 0.014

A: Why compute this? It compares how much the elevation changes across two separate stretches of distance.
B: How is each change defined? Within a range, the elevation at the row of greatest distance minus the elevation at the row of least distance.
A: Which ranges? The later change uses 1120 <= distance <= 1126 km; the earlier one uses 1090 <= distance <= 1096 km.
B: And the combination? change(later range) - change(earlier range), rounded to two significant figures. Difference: 0.29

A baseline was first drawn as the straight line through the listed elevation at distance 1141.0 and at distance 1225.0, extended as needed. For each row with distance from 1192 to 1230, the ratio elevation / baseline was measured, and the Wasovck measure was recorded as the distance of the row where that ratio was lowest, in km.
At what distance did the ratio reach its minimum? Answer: 1205.0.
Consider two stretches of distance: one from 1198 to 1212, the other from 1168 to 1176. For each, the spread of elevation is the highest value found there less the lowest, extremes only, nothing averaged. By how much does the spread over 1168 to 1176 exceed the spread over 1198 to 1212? -0.016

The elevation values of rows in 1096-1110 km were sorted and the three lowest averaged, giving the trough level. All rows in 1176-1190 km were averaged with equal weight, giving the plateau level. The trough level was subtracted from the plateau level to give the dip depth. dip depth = 0.19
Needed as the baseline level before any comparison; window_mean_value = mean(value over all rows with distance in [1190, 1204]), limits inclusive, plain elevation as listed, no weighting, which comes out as 1.05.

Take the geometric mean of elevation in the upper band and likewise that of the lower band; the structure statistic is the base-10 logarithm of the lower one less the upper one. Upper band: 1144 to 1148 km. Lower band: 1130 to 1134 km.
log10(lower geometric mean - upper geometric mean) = -1.53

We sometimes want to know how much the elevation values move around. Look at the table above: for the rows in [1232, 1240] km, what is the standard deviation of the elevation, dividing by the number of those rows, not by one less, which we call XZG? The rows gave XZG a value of 0.011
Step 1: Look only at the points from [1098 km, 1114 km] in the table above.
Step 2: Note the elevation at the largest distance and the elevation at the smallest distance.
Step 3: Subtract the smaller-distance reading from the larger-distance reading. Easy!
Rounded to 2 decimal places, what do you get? 0.22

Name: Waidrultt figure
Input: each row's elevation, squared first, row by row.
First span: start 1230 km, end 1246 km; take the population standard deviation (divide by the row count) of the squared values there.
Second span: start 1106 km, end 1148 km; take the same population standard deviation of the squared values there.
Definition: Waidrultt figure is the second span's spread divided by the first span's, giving 2.0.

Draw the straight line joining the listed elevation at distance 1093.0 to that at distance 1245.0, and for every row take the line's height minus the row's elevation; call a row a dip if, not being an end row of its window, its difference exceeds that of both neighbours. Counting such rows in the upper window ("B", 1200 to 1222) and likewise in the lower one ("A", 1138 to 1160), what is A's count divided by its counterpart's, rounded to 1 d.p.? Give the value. 2.0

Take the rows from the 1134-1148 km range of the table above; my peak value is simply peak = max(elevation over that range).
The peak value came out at 1.093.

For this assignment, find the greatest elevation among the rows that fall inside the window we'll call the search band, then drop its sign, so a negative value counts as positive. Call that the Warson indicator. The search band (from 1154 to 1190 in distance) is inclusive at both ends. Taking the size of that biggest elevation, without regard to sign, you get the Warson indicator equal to 1.08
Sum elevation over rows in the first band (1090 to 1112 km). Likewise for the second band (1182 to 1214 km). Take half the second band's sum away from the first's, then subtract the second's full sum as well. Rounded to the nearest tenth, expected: -14.9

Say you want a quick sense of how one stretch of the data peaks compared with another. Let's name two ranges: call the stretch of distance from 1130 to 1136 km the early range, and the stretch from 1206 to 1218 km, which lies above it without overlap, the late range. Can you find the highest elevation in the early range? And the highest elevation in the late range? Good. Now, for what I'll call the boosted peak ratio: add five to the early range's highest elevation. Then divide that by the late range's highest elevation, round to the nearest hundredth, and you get 5.56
